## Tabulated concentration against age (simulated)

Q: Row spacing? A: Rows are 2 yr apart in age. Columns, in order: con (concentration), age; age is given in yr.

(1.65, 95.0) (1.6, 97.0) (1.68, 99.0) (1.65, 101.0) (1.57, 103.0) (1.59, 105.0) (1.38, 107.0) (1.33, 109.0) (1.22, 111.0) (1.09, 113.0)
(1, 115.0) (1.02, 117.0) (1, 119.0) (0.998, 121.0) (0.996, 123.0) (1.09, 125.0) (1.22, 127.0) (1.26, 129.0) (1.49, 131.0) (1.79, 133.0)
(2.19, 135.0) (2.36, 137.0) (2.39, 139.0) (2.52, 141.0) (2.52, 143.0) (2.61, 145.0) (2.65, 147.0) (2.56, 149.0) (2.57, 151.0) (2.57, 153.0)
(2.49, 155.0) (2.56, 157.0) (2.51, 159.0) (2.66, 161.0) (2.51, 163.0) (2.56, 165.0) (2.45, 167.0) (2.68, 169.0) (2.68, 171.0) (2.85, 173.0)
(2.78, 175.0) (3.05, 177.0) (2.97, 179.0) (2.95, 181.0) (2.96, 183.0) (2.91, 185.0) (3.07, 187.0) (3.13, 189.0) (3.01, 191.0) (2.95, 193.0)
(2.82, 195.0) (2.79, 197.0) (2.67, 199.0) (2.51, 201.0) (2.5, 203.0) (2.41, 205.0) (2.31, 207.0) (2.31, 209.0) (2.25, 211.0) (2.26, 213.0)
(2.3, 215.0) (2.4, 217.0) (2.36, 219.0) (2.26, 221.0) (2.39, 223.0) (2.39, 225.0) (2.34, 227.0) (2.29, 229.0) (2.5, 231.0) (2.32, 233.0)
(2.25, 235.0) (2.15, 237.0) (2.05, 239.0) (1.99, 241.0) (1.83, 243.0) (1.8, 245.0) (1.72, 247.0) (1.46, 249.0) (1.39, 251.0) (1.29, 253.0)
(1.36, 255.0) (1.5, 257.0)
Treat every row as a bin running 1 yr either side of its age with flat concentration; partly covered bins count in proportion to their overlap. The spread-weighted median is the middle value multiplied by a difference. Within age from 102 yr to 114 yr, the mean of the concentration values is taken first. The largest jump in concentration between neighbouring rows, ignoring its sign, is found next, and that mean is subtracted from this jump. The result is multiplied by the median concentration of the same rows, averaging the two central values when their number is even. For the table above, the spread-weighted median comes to -1.6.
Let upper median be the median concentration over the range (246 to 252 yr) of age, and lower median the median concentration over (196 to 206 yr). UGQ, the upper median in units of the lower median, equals 0.58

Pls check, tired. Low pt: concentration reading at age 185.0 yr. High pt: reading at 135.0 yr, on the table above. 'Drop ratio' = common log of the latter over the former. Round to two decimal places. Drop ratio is -0.12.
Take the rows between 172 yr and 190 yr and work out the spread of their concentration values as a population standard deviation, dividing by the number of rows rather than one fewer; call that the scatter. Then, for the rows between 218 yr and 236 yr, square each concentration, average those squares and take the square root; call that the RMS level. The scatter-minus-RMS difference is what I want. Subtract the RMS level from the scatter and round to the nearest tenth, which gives -2.2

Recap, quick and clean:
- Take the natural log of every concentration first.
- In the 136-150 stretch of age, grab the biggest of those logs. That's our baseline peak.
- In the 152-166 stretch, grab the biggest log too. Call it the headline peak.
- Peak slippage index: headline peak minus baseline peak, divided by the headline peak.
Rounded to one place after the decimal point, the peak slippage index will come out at 0.0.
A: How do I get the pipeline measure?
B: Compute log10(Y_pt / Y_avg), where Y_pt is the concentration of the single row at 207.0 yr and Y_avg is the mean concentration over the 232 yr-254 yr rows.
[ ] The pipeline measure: 0.10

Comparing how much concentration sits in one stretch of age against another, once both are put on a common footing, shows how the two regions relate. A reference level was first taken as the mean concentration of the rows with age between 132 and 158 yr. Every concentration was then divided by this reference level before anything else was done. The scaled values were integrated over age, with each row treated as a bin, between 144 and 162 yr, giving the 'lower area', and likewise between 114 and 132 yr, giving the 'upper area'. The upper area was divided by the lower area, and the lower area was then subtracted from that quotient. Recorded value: -19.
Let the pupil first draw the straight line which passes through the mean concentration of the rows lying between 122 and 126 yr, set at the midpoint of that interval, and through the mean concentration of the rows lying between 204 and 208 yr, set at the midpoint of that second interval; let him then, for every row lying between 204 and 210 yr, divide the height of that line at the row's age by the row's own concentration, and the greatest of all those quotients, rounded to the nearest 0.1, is 1.0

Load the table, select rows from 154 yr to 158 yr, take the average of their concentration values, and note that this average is 2.5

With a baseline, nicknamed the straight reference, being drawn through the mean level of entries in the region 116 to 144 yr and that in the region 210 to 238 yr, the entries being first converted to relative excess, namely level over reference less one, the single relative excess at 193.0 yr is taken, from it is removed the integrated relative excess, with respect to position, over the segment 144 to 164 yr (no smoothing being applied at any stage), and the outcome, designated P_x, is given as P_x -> -8.0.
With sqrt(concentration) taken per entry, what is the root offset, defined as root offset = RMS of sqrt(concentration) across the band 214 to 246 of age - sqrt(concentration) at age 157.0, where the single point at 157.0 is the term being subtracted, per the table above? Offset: -0.11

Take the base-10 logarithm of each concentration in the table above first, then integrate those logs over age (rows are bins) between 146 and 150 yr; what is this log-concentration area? 1.7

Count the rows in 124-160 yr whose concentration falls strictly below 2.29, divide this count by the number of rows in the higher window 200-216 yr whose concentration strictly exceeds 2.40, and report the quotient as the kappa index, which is 2.00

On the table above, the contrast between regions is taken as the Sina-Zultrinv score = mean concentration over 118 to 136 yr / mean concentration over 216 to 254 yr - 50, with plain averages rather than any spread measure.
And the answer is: -49.4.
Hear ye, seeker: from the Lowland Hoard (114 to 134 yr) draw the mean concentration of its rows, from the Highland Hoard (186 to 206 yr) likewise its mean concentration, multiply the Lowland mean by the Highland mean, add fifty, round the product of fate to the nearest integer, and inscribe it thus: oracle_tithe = 53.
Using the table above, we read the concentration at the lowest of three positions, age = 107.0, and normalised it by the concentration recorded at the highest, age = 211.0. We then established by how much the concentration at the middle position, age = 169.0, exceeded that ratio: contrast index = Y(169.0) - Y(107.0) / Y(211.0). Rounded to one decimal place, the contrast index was 2.1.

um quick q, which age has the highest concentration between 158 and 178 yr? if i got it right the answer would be 177.0 yr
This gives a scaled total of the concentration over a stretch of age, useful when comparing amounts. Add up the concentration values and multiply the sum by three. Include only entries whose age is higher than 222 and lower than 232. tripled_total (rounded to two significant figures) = 36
